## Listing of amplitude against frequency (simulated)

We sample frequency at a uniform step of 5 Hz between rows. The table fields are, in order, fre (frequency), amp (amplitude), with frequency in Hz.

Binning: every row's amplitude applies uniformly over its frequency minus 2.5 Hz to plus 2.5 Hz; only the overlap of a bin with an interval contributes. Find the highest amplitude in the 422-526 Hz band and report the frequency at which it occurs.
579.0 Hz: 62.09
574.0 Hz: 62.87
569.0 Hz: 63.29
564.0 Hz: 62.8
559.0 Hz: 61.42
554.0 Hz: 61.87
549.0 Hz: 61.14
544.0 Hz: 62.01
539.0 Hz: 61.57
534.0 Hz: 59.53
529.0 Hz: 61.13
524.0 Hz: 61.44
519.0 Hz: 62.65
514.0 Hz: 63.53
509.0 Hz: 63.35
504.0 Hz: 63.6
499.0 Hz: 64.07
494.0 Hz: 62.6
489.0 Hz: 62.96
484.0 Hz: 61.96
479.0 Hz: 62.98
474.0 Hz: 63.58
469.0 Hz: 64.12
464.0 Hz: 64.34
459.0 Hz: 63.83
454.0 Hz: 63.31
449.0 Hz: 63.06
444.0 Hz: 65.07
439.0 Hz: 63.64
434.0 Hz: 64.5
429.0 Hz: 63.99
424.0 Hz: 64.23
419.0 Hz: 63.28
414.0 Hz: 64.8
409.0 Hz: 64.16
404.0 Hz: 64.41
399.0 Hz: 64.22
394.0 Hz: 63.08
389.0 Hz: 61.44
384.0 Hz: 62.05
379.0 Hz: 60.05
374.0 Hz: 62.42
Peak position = 444.0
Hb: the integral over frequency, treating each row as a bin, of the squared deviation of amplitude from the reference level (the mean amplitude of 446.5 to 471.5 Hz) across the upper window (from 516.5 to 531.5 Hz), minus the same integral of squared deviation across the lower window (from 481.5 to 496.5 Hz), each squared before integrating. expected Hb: 41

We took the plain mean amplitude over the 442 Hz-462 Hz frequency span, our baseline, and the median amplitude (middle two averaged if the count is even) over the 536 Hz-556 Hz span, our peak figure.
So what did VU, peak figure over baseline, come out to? 0.97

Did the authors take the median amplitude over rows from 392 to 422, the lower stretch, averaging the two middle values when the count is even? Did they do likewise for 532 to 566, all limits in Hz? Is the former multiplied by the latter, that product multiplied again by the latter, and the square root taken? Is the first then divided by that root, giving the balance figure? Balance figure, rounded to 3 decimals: 0.130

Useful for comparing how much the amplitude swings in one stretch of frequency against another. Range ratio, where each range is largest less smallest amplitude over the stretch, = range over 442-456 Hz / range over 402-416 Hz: 3.1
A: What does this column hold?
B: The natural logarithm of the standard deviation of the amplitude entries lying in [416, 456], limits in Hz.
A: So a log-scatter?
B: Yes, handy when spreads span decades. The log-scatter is -0.4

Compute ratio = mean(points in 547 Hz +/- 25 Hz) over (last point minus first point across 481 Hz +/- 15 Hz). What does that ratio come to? -41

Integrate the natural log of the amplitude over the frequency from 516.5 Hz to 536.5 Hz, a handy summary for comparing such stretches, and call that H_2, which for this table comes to 82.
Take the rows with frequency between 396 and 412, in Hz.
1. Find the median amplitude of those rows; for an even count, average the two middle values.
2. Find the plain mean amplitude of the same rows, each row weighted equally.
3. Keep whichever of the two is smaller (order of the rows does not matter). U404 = 64.2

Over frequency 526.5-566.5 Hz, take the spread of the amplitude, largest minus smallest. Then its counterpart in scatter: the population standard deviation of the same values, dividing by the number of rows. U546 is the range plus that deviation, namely 4.2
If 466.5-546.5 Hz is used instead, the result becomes 5.8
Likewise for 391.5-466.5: 2.6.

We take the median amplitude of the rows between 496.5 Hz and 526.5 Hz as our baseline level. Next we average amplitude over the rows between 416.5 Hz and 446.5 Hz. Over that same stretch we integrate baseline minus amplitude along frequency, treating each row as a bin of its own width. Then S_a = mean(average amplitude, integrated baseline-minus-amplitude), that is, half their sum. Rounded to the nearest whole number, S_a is 22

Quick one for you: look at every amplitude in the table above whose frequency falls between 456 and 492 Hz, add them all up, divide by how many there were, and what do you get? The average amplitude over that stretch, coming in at 63.4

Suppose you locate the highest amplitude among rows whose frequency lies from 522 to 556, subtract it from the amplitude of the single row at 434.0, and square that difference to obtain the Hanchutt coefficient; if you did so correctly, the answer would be 6.2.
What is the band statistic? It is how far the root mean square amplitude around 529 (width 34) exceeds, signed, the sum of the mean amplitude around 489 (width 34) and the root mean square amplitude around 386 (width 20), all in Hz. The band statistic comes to -63.1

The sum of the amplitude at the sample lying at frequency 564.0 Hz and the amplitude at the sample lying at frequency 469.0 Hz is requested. 127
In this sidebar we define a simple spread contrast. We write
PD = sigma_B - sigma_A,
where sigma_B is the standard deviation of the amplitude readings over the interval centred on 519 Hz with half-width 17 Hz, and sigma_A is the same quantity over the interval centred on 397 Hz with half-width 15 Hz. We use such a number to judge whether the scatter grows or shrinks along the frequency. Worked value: 0.28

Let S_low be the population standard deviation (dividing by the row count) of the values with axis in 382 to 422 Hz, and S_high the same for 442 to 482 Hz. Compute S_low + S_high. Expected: 1.78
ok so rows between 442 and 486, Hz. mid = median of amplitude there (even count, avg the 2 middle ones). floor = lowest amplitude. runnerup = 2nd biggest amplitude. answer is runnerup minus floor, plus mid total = 66.0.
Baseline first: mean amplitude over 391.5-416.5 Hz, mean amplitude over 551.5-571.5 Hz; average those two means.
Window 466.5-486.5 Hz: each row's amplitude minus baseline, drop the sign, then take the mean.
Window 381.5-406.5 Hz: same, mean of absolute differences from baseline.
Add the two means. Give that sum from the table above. 1.7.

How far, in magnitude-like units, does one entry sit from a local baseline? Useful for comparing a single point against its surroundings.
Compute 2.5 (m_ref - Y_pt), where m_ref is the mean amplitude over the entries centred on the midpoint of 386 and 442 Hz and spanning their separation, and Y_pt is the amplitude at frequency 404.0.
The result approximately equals -1.5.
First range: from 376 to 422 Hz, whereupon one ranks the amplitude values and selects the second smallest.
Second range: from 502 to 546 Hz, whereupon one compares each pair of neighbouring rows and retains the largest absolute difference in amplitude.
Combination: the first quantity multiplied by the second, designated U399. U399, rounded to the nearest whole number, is 125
